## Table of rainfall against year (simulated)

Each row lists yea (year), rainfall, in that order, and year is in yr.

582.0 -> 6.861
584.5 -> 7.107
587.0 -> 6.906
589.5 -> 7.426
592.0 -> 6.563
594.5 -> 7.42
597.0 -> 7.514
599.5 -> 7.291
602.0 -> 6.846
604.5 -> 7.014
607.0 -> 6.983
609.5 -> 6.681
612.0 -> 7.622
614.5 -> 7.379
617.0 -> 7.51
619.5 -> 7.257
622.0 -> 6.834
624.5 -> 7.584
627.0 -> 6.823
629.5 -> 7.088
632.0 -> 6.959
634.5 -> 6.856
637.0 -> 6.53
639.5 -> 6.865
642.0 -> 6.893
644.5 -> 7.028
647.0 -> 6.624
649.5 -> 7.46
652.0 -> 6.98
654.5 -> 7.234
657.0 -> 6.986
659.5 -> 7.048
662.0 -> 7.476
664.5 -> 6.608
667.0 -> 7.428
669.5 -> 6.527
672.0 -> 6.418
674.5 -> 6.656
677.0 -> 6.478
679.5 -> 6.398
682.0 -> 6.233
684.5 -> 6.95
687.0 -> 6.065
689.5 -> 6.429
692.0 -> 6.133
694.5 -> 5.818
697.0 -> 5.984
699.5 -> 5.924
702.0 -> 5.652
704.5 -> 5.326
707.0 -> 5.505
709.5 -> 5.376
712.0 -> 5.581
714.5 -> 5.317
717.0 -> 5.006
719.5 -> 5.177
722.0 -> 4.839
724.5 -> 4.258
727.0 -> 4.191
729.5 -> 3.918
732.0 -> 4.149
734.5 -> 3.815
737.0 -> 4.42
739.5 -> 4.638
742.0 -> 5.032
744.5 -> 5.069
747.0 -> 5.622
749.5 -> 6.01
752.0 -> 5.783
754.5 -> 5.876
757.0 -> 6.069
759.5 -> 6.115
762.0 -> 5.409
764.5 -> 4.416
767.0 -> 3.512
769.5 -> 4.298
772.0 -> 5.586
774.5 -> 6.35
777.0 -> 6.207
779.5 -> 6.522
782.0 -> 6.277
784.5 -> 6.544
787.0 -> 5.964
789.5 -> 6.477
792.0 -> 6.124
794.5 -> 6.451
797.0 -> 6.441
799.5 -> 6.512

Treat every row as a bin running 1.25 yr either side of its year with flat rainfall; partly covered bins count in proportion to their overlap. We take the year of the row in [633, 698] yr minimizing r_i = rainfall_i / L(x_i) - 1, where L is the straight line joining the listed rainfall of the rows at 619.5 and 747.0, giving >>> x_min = 694.5 yr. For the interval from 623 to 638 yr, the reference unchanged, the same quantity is 637.0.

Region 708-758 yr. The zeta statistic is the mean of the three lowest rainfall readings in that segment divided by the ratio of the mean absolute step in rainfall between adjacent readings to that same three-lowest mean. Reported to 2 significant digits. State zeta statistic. 54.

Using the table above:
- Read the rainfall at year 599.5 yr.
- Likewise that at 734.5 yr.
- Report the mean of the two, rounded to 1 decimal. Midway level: 5.6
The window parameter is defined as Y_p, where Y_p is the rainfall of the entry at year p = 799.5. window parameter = 6.512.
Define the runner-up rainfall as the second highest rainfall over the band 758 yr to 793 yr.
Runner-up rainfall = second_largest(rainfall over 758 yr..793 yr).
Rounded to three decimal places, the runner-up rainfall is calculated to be 6.522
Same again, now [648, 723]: 7.460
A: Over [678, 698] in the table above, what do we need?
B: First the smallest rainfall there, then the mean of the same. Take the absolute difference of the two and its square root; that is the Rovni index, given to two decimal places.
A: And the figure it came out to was 0.66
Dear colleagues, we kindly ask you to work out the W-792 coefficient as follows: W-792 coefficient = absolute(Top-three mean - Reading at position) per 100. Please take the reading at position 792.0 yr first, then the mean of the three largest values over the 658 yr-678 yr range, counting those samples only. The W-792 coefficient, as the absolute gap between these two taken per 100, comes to 0.012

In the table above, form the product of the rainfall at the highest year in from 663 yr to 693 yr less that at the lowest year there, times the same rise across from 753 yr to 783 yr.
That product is -0.2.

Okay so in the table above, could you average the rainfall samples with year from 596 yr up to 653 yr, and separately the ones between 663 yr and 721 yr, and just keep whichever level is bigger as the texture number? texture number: 7.07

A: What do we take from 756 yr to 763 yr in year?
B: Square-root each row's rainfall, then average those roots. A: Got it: 2.4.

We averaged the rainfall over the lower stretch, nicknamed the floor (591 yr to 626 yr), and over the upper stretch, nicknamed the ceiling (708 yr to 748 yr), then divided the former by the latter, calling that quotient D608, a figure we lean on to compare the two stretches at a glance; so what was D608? 1.50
